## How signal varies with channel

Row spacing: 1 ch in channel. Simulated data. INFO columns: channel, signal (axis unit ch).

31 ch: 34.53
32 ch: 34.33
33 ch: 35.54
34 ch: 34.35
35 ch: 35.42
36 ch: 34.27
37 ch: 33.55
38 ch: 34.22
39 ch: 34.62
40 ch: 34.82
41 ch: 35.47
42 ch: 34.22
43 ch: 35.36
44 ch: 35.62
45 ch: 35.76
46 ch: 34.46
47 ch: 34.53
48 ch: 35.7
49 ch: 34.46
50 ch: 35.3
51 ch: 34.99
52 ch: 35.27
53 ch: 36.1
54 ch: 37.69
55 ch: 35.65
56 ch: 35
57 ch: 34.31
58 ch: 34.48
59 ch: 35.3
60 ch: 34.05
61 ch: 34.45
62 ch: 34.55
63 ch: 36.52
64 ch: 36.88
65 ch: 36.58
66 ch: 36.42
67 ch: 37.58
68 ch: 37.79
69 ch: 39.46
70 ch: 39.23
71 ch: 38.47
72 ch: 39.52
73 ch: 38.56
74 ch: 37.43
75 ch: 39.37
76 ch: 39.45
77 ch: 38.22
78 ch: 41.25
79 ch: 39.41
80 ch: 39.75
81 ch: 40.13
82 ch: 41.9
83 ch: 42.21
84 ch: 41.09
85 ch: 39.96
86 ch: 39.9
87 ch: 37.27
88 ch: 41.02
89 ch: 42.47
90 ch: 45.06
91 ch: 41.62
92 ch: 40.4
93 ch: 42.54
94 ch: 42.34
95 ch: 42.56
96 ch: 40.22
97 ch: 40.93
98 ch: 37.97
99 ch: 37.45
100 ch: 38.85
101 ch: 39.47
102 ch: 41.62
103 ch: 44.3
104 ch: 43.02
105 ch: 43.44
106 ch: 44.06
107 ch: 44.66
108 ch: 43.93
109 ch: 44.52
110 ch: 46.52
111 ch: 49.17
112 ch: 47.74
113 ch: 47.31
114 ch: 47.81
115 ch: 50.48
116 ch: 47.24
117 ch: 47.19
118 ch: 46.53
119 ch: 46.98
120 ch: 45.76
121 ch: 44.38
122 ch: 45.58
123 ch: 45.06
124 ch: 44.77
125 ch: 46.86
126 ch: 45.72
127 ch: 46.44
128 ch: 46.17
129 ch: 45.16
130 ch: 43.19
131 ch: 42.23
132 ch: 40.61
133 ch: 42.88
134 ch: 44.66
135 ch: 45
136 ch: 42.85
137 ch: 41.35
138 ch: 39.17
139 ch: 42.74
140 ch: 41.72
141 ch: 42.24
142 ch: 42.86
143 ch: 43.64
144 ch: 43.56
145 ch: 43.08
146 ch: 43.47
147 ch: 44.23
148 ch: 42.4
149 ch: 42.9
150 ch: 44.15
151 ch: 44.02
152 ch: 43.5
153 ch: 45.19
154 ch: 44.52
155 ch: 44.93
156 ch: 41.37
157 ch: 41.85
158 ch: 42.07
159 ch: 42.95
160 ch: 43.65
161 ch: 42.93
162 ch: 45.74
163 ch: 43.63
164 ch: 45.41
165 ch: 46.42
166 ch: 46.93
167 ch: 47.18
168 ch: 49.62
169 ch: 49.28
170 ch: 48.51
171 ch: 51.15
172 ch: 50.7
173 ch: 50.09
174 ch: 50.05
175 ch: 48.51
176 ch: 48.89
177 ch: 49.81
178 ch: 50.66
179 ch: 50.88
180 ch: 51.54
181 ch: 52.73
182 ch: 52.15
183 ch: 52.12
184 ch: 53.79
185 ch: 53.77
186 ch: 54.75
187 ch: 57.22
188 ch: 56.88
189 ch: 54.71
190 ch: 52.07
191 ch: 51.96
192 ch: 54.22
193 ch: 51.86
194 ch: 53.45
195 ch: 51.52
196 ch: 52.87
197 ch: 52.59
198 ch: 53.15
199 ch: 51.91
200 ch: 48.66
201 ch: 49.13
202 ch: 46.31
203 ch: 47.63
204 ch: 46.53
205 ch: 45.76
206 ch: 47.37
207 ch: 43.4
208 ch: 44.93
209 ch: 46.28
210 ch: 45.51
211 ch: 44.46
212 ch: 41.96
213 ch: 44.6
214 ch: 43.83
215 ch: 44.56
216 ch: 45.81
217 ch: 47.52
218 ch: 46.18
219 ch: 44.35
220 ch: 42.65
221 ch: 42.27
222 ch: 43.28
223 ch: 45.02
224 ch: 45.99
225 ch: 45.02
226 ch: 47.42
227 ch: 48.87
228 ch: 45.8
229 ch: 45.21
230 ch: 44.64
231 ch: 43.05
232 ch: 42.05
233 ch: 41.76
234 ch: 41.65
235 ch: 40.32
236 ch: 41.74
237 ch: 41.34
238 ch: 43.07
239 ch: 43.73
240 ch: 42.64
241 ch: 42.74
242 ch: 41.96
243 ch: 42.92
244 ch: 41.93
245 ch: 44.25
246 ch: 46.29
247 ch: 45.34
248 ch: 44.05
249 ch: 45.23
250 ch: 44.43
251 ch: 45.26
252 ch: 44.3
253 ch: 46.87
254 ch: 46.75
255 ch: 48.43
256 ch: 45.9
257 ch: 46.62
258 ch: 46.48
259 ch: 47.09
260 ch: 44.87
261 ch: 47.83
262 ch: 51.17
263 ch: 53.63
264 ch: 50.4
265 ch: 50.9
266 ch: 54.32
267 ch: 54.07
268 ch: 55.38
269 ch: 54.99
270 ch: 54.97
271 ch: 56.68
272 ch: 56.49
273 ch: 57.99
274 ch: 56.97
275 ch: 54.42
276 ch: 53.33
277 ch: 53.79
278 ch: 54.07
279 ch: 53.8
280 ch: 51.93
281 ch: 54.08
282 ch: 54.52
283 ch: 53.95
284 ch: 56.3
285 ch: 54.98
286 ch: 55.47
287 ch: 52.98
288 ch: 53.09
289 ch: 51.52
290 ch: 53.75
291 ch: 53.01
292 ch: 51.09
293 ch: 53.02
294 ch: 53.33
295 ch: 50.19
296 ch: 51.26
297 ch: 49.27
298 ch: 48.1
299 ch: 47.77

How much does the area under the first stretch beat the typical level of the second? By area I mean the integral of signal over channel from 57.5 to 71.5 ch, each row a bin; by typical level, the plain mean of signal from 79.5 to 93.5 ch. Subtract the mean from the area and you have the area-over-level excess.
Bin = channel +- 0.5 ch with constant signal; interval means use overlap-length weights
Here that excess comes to 471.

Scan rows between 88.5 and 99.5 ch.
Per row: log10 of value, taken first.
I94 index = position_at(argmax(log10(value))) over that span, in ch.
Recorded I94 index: 90 ch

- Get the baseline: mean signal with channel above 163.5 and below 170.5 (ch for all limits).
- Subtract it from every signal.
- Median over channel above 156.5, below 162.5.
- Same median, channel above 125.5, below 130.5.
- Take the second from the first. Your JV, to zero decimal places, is -3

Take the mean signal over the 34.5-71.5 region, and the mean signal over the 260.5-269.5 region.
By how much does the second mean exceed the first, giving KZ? 16.9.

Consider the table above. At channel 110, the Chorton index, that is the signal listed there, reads 46.52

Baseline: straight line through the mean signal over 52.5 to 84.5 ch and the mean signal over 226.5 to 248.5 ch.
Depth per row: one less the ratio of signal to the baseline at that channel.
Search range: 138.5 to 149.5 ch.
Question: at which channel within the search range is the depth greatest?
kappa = 140 ch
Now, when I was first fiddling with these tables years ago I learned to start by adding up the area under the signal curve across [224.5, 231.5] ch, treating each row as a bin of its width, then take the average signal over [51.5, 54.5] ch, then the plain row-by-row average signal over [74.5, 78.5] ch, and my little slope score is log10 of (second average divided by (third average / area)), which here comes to 2.47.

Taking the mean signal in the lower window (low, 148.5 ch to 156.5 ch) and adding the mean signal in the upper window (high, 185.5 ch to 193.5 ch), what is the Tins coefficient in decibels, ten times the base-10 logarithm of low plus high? 19.9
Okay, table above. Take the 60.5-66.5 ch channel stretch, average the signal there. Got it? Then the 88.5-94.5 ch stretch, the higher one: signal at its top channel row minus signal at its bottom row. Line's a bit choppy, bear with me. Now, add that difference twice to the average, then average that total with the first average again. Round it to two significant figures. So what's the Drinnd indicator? 36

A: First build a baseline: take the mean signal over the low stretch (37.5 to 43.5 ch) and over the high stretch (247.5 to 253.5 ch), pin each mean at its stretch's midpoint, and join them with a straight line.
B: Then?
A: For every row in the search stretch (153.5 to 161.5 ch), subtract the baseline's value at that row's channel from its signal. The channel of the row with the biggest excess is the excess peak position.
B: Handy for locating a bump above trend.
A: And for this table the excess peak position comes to 155 ch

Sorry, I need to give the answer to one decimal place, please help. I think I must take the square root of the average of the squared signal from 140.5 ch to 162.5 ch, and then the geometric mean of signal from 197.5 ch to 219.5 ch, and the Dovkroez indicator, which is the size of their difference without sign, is 2.9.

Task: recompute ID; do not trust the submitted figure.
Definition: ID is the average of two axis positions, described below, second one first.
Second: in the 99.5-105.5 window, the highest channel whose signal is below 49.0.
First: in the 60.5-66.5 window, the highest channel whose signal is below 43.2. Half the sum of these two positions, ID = 85.5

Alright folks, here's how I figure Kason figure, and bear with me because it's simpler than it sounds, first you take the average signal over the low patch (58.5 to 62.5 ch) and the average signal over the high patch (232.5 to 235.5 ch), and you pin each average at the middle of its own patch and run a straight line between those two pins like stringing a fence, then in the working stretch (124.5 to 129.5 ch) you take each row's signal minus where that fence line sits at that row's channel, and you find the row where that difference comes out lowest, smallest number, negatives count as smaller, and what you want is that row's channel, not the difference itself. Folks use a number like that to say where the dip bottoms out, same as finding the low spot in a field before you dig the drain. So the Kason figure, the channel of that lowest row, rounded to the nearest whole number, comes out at 129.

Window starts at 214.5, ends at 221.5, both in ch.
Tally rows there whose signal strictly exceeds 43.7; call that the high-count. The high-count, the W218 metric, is 5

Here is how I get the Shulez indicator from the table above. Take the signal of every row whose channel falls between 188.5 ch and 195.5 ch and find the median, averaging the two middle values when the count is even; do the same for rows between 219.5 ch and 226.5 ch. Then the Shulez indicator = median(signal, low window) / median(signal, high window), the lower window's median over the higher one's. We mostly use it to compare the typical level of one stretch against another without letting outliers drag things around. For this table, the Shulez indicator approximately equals 1.16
